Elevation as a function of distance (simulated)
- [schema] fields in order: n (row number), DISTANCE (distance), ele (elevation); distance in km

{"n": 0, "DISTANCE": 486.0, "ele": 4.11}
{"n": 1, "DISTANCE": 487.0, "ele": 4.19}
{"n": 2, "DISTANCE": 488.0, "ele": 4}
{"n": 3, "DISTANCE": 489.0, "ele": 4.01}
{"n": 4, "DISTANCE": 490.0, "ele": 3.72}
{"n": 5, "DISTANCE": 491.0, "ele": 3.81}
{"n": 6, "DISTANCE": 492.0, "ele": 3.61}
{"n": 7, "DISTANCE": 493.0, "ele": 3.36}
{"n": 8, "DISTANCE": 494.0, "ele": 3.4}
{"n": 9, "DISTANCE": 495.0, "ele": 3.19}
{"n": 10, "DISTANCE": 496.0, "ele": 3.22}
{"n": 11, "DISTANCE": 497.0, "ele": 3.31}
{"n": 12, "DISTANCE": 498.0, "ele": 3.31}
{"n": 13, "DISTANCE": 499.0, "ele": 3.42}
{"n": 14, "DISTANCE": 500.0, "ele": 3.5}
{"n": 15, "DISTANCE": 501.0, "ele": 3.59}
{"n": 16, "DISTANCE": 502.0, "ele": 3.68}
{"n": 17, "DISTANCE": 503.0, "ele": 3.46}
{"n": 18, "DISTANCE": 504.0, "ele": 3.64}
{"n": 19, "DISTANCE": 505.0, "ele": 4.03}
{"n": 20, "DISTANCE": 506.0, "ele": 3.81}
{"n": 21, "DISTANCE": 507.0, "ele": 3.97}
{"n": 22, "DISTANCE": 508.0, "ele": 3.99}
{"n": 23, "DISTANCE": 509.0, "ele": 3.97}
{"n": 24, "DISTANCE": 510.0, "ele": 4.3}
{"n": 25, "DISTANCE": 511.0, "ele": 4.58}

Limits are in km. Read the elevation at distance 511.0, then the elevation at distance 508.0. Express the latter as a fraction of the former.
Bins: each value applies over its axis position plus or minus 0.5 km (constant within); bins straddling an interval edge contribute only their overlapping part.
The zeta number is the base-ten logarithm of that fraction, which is -0.060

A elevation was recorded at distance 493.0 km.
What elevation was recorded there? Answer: 3.36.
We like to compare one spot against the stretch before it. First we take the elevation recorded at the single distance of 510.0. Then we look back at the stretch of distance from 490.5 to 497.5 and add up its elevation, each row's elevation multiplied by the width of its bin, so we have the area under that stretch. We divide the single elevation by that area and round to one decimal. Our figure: 0.2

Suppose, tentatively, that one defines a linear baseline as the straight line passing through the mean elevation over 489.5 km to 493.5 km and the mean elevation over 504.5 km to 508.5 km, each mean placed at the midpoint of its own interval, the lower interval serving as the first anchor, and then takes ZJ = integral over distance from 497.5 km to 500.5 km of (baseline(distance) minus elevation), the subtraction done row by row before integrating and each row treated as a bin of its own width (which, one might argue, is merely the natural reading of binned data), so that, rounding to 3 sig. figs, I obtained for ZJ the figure 1.13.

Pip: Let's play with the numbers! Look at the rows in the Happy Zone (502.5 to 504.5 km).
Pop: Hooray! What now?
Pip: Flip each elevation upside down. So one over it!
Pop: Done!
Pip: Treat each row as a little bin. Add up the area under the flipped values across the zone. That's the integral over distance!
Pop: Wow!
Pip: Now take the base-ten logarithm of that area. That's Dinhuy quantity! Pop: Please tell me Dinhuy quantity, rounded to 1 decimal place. -0.2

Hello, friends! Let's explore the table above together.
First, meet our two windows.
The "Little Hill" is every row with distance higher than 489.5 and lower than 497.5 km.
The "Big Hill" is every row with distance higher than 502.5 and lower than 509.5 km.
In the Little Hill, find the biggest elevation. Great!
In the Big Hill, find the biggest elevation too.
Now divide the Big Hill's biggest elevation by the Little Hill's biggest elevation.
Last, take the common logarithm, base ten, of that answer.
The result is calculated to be 0.024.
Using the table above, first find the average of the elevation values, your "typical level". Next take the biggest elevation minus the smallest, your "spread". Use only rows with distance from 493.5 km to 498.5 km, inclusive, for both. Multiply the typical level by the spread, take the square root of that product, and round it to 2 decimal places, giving 0.83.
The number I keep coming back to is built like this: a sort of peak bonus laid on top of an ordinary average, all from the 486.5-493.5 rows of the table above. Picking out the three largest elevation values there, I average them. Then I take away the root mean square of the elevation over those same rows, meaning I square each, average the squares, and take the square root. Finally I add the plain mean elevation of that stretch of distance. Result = 4.1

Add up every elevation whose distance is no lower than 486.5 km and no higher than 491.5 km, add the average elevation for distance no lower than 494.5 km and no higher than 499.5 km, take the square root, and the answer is 4.80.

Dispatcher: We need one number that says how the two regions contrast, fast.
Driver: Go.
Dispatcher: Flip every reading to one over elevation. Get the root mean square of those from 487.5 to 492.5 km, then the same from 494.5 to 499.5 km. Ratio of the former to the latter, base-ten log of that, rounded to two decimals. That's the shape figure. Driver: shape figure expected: -0.07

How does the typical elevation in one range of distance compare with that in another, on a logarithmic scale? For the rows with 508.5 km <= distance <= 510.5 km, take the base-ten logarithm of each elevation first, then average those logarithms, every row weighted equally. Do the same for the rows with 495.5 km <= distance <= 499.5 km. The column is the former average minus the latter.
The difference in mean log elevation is 0.10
